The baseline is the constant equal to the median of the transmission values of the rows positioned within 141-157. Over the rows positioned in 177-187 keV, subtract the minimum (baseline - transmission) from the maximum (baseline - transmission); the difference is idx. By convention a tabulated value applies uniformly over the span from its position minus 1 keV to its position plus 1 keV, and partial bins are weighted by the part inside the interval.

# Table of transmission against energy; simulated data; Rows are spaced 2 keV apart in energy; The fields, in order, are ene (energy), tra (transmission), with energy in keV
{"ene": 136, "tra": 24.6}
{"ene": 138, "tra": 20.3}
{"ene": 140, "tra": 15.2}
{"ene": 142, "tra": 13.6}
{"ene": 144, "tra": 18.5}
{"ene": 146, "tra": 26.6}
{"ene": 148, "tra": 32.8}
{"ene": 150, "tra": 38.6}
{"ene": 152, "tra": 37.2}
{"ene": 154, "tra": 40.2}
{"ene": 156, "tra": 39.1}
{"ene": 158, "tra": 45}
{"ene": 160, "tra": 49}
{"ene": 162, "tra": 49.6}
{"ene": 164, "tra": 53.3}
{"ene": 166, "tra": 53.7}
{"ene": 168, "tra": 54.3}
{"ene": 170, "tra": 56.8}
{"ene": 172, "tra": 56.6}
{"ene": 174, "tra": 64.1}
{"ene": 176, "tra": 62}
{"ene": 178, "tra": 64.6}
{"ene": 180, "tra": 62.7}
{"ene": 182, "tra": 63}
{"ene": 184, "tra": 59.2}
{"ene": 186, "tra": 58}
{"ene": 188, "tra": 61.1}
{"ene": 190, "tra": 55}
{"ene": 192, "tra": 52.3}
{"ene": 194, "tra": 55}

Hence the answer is 6.6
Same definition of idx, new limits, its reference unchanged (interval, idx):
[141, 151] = 25.0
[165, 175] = 10.4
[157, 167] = 8.7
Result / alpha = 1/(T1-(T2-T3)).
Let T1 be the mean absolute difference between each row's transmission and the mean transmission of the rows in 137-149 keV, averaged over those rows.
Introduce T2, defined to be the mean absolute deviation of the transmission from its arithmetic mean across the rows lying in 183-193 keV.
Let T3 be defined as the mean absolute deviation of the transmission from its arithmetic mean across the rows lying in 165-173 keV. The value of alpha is 0.23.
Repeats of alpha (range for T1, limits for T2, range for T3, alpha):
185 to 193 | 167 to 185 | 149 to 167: 0.19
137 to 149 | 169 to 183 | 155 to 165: 0.14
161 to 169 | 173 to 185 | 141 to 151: 0.12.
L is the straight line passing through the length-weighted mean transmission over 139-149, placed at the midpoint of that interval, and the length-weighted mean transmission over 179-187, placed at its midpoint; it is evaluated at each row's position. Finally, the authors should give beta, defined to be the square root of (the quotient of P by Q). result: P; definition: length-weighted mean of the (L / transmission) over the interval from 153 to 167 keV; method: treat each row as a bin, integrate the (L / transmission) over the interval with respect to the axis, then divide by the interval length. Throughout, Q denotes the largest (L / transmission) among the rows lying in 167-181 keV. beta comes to 0.93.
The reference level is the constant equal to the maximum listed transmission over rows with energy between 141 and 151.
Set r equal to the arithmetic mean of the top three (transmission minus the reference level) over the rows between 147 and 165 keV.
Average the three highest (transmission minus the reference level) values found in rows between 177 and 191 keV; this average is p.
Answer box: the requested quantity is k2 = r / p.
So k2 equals 0.5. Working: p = 25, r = 12.0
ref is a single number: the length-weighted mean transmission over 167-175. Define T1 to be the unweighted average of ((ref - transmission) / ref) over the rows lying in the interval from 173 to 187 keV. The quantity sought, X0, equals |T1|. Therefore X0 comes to 0.07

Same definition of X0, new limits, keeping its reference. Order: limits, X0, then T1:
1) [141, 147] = 0.66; 0.66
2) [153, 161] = 0.25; 0.25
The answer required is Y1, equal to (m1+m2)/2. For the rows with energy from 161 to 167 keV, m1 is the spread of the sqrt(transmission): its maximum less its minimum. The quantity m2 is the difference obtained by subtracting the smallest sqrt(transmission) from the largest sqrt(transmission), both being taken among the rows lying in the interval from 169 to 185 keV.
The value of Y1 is 0.40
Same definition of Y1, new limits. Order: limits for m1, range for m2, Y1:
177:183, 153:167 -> 0.60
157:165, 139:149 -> 1.32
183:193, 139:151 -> 1.55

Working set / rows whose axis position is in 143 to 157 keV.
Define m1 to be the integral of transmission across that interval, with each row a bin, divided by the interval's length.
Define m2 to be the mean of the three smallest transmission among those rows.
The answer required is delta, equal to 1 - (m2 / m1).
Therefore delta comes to 0.220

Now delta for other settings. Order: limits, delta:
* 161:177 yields 0.073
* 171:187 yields 0.055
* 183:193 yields 0.035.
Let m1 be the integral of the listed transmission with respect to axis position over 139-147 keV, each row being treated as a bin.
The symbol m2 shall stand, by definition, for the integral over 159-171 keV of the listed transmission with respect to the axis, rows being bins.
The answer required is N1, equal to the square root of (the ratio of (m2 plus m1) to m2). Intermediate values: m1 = 148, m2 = 633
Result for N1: 1.1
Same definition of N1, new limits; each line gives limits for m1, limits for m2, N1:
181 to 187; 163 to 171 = 1.4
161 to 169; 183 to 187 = 1.7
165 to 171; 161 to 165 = 1.6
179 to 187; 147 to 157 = 1.5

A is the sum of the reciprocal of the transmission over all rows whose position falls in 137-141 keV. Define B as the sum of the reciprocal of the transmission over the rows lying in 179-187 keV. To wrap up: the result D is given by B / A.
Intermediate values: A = 0.115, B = 0.07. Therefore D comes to 0.6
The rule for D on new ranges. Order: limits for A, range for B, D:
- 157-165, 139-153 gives 3.9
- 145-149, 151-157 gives 1.1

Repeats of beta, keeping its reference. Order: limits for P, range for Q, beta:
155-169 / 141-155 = 0.75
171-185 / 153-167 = 1.03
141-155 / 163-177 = 1.03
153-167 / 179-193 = 0.77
